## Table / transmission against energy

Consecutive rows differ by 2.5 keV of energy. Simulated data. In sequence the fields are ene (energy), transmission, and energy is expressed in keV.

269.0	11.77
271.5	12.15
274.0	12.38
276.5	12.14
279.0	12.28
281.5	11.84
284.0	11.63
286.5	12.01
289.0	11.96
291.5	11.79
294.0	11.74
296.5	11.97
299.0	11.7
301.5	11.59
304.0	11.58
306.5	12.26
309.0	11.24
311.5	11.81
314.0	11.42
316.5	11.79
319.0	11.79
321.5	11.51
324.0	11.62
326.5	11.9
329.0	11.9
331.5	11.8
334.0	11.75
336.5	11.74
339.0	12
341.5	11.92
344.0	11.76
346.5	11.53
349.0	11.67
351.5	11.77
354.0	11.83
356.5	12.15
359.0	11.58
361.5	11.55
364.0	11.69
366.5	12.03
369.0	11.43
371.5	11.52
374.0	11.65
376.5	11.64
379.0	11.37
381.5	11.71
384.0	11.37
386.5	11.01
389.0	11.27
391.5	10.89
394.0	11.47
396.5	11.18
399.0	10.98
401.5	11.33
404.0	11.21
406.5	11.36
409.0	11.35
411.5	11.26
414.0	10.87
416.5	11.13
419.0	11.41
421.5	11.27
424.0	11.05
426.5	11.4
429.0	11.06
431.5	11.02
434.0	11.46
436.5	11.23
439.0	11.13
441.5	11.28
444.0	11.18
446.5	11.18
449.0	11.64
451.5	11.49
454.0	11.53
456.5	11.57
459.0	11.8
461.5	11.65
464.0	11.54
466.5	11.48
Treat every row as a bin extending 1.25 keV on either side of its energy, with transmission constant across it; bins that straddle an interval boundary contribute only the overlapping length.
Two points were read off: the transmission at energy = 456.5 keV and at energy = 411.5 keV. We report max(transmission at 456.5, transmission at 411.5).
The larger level 11.6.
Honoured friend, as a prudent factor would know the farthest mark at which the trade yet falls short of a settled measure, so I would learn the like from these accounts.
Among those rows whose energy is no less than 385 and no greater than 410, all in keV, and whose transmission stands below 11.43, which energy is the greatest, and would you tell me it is 409.0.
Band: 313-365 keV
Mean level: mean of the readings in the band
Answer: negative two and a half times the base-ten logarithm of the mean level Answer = -2.67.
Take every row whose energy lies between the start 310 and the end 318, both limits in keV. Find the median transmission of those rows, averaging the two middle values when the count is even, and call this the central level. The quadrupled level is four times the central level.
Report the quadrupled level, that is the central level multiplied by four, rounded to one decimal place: 47.2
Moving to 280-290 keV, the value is 47.6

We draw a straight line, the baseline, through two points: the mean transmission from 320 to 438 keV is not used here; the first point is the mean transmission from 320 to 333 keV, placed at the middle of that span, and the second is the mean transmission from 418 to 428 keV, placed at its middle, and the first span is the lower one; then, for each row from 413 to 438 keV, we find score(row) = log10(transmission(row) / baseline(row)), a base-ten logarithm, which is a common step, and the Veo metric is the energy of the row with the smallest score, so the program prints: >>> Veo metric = 414.0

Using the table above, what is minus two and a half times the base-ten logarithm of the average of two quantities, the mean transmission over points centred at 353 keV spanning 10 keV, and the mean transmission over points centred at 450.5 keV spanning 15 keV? -2.67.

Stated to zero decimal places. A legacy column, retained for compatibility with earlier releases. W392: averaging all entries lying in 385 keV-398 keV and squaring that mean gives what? 125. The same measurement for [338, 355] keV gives 139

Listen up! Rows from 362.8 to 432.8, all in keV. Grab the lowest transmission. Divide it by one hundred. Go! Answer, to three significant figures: 0.109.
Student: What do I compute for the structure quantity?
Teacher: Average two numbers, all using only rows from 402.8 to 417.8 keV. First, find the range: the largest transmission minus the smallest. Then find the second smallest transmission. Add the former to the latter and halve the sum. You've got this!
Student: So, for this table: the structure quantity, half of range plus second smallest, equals 5.81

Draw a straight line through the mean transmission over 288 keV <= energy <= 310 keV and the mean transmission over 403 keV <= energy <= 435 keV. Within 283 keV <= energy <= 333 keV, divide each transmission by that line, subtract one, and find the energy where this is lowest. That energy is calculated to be 309.0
